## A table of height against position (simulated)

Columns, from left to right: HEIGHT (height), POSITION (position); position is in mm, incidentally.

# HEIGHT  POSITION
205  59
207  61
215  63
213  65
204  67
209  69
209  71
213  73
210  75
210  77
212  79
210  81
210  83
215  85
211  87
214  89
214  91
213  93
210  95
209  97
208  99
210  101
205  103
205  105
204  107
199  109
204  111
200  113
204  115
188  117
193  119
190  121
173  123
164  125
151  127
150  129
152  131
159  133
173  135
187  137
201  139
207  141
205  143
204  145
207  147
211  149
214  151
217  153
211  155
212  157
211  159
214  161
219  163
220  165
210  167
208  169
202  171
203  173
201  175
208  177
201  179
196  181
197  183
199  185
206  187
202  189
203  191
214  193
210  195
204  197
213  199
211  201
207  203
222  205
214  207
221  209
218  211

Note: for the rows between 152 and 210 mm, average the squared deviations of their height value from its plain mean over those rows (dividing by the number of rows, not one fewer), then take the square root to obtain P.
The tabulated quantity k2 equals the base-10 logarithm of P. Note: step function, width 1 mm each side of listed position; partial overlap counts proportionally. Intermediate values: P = 7.1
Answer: 0.85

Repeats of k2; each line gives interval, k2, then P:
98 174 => 1.29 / 19.4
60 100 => 0.44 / 2.8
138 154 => 0.70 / 5.0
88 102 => 0.36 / 2.3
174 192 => 0.57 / 3.7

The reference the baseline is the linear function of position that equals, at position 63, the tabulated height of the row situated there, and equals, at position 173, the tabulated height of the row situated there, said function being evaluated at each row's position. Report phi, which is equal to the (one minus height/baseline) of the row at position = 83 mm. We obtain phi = 0.013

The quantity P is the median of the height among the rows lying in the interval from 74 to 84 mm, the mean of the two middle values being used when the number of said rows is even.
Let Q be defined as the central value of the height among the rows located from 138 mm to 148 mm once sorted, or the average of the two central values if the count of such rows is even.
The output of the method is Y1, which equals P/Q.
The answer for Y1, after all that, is 1.024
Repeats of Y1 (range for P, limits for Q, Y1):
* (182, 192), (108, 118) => 1.010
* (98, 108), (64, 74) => 0.981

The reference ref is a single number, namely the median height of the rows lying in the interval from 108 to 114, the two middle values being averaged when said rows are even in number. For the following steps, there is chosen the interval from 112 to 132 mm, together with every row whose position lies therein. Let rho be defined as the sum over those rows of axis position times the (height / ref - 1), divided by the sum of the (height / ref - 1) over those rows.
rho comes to 126.7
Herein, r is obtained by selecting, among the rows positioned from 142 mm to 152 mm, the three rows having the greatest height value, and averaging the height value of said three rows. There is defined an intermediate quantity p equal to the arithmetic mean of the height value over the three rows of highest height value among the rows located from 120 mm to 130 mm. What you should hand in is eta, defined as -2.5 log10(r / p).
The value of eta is -0.20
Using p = 176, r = 211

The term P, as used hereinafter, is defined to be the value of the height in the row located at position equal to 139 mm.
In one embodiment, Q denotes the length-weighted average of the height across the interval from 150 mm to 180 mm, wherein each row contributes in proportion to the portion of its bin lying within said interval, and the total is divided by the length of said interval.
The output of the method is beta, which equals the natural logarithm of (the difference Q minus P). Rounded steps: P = 201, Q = 210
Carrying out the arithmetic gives 2.2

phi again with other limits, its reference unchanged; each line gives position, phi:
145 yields 0.010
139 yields 0.028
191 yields -0.010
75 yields 0.017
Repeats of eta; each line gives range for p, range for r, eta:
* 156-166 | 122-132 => 0.31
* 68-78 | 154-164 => -0.02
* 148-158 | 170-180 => 0.05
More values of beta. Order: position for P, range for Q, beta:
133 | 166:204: 3.8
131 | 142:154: 4.1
